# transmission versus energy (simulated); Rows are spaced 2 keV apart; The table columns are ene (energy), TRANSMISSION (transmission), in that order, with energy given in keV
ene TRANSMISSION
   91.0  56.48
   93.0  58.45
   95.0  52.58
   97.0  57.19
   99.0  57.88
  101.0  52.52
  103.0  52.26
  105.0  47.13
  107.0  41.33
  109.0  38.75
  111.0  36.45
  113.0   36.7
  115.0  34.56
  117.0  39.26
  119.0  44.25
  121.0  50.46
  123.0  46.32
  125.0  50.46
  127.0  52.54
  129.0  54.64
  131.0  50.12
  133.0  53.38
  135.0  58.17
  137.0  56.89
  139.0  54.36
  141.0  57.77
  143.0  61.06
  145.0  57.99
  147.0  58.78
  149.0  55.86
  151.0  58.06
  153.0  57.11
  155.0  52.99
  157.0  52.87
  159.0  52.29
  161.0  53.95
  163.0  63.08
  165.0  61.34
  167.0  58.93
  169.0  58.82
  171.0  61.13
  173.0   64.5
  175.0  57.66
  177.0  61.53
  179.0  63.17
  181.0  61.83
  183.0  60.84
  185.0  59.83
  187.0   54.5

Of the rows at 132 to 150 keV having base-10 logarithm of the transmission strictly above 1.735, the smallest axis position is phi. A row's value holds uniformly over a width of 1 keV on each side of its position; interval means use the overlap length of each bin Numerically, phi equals 135.0 keV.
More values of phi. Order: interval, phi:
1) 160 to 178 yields 163.0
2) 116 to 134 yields 129.0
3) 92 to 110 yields 93.0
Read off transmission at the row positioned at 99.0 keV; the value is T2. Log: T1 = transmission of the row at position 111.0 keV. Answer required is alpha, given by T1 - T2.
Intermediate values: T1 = 36.45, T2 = 57.88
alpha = -21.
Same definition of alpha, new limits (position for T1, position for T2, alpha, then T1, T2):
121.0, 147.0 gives -8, 50.46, 58.78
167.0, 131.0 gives 9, 58.93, 50.12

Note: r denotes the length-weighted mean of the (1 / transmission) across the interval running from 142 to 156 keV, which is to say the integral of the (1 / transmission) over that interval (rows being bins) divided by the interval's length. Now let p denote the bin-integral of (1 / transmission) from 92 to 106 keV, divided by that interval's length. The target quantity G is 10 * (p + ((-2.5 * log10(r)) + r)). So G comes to 44.3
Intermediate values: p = 0.0186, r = 0.0174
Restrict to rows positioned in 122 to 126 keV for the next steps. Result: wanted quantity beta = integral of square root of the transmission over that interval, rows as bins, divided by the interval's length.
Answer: 7.0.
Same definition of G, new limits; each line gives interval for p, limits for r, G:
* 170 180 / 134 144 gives 44.3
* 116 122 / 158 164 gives 44.1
